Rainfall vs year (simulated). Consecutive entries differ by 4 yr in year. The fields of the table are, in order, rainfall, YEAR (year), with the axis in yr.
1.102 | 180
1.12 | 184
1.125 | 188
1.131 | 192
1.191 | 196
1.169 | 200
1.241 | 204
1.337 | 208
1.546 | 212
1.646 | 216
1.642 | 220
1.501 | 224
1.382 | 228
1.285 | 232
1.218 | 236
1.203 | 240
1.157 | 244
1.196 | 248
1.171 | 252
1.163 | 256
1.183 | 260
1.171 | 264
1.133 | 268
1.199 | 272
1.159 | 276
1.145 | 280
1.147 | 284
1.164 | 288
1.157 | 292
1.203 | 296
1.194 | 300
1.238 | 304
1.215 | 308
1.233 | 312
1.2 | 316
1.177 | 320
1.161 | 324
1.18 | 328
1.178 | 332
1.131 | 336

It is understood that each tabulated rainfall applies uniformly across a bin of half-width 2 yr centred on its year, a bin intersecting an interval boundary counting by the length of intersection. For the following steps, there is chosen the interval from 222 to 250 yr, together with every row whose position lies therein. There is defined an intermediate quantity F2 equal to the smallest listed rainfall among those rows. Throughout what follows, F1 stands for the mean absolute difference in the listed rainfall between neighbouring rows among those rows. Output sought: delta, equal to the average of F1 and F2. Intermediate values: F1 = 0.06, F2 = 1.157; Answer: 0.610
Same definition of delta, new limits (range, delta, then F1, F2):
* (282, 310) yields 0.586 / 0.02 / 1.147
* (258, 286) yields 0.581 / 0.03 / 1.133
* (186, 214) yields 0.601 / 0.08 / 1.125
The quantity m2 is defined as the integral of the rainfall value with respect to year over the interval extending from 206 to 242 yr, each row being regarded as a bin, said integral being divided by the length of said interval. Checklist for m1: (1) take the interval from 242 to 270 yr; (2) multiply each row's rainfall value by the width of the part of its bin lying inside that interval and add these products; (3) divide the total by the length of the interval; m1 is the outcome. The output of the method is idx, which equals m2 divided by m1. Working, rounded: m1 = 1.17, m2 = 1.42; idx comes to 1.2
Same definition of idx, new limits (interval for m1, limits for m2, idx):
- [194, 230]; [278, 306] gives 0.8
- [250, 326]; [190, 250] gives 1.1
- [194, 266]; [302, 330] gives 0.9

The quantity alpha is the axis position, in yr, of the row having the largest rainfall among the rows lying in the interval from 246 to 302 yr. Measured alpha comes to 296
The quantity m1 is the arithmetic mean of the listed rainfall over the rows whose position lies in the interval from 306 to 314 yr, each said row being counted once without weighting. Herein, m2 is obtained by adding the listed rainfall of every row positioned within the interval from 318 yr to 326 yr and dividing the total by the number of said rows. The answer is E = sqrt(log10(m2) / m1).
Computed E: 0.235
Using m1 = 1.22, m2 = 1.17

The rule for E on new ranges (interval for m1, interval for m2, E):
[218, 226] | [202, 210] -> 0.265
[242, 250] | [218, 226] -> 0.408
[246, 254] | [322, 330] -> 0.240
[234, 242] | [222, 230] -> 0.362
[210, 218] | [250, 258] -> 0.205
